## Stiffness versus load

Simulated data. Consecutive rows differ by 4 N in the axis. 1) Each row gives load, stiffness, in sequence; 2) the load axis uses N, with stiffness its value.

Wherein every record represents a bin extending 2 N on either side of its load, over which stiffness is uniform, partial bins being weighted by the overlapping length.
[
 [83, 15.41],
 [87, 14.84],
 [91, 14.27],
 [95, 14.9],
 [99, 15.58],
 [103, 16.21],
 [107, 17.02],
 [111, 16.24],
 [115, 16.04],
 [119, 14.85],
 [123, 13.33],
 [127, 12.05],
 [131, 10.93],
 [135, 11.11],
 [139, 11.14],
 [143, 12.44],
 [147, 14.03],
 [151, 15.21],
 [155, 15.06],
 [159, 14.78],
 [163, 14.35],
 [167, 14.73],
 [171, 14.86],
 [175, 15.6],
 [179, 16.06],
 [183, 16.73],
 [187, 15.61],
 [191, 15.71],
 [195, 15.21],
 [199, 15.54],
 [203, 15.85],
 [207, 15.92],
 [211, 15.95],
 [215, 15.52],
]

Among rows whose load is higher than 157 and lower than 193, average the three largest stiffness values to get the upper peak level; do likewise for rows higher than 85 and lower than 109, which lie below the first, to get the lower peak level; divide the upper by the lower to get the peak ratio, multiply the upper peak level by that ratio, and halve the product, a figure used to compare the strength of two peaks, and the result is 8.03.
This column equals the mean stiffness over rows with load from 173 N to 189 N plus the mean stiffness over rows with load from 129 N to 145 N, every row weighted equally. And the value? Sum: 27.4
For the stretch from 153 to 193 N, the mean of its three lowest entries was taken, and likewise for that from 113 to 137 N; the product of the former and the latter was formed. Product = 166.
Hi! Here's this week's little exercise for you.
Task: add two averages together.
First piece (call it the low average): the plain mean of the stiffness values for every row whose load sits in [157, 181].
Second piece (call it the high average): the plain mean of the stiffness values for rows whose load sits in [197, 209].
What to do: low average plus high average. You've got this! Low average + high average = 30.8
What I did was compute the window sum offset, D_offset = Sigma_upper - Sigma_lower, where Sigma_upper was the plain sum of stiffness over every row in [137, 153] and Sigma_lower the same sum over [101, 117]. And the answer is -13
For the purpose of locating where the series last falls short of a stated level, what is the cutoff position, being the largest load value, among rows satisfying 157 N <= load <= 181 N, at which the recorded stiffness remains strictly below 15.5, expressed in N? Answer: 171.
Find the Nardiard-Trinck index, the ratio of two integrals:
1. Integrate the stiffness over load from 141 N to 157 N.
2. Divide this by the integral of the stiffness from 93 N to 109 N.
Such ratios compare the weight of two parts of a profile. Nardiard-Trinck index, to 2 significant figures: 0.89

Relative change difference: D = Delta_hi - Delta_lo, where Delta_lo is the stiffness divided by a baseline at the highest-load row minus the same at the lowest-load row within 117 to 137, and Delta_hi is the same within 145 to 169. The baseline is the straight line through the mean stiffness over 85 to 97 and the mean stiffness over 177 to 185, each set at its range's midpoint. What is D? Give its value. 0.28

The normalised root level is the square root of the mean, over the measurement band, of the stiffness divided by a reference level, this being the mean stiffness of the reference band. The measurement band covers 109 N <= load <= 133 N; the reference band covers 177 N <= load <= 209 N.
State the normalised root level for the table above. 0.94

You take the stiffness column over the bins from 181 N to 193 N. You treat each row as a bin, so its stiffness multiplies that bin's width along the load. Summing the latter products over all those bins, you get 192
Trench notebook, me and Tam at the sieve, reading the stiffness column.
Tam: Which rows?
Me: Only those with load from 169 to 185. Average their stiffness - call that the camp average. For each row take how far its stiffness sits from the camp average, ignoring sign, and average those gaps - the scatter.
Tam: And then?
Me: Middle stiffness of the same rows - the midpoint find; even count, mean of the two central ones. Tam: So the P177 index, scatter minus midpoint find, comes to -15.2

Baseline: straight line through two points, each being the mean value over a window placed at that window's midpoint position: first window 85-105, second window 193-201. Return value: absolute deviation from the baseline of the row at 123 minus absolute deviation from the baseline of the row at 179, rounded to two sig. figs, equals 1.2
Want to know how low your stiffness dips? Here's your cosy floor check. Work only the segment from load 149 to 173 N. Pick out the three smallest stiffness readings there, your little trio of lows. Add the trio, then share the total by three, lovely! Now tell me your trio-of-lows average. 14.6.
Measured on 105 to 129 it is 13.4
